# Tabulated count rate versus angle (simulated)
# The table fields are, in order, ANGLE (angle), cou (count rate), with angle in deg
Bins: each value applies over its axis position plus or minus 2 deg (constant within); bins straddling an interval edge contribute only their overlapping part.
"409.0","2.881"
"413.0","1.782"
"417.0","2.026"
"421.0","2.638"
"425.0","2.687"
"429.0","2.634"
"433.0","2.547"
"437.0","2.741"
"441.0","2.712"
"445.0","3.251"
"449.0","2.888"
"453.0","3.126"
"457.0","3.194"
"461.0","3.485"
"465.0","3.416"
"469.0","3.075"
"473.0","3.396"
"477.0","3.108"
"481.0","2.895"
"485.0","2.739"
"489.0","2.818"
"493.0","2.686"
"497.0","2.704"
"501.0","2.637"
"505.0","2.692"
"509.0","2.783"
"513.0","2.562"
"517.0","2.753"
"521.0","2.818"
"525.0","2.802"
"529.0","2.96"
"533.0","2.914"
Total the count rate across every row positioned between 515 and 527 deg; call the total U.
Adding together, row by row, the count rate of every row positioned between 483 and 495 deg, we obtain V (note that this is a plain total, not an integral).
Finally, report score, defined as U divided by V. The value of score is 1.02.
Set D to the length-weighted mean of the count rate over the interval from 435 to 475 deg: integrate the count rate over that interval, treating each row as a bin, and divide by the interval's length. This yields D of 3.1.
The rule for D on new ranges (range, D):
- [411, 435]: 2.4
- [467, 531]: 2.8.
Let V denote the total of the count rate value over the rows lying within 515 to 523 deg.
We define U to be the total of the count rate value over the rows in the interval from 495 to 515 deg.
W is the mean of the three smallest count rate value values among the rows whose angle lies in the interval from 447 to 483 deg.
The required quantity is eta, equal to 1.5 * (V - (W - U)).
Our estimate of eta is 24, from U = 13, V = 5.6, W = 2.95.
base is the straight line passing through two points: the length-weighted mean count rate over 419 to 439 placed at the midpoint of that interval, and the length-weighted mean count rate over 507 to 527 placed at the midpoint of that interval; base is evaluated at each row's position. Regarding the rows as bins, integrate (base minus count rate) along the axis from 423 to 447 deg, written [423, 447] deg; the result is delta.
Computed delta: -3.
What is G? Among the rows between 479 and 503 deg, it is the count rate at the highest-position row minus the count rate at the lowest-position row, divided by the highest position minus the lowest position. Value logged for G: -0.01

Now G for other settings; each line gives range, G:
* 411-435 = 0.04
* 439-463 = 0.04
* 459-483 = -0.03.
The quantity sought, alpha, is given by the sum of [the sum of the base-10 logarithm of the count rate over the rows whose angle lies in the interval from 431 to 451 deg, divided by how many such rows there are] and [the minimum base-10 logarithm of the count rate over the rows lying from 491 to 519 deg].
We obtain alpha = 0.86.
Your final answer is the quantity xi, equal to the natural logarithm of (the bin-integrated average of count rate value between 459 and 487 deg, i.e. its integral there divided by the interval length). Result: 1.15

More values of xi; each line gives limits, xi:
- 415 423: 0.85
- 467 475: 1.17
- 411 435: 0.87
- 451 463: 1.18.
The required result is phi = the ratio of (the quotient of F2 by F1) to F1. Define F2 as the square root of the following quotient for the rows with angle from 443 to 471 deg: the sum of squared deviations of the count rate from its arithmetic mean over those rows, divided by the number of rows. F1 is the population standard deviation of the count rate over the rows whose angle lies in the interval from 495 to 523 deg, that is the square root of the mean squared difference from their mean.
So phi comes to 28.5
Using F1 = 0.081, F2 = 0.19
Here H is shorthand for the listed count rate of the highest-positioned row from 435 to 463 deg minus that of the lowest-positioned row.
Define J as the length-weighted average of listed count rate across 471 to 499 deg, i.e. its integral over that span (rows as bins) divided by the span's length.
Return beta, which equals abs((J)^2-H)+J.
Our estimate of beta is 10.6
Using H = 0.7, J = 2.9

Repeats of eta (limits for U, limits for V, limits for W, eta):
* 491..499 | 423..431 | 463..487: 12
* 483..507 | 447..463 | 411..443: 40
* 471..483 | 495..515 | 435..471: 30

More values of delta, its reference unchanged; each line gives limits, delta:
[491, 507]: 1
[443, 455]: -5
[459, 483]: -13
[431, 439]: 0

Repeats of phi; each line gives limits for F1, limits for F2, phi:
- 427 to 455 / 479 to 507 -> 1.4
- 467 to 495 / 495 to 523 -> 1.5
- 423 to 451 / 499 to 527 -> 1.9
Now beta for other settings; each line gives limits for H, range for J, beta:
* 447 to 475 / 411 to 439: 7.9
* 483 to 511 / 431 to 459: 11.4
